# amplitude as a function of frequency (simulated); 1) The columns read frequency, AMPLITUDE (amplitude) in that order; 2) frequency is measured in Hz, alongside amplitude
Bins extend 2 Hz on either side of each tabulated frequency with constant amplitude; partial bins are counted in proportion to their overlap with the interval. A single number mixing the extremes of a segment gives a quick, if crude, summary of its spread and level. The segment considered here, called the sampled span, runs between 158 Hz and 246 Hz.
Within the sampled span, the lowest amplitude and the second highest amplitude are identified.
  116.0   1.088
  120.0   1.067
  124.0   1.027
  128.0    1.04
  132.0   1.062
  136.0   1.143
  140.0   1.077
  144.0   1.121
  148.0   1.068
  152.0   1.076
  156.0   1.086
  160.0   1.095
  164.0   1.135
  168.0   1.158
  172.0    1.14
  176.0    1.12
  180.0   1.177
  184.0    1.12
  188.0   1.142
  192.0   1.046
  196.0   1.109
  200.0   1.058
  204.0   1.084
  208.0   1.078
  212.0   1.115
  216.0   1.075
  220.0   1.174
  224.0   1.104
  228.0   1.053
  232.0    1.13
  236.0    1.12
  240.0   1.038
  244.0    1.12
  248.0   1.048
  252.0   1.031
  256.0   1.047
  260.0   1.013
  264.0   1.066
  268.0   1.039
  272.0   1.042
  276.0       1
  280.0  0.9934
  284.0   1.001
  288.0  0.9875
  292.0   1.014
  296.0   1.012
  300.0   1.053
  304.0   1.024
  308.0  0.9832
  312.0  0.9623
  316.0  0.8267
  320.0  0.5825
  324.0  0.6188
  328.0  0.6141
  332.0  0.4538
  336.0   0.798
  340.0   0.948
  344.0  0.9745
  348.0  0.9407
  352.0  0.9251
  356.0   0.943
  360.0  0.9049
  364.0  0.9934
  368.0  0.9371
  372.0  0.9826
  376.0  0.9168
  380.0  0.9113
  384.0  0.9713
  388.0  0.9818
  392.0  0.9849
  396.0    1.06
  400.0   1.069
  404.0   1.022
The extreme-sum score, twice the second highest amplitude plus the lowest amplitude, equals 3.4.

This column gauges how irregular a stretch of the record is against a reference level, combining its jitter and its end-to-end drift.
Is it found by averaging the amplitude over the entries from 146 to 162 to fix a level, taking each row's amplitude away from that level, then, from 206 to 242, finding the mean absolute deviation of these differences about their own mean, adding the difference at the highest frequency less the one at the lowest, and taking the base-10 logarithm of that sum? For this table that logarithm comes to -1.13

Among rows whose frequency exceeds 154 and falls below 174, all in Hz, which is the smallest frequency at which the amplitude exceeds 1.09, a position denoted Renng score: 160.0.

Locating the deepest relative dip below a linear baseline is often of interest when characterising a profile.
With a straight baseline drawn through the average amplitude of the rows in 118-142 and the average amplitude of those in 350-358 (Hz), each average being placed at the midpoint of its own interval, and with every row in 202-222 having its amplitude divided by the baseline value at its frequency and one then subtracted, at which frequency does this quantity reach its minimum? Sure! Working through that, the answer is 208.0 Hz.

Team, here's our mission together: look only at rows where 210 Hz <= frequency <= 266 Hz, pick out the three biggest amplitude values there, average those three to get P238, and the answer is 1.14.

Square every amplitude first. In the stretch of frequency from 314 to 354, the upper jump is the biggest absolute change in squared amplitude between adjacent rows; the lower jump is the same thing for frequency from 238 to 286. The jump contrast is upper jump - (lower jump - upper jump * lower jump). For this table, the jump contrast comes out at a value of 0.330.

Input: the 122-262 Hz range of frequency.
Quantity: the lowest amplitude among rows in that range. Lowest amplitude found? 1.013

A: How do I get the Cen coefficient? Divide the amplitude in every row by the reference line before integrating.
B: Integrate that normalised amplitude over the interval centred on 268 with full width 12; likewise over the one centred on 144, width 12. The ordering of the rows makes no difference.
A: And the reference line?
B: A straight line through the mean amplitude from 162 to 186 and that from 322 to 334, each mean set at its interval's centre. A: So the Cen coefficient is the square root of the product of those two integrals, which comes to 12.9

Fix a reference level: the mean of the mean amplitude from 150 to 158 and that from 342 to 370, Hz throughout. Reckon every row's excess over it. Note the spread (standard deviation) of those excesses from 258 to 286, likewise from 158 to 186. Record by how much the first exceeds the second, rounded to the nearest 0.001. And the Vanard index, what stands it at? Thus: 0.000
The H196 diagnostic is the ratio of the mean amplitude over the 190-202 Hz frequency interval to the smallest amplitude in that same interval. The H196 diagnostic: 1.02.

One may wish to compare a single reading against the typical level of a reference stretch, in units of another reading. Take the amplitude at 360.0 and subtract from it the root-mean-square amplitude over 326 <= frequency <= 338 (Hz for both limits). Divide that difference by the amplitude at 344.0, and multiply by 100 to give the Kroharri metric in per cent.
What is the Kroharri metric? 27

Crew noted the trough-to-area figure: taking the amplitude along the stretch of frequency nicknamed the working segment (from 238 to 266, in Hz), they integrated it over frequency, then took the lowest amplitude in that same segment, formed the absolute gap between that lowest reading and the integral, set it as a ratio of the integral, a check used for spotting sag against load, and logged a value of 0.966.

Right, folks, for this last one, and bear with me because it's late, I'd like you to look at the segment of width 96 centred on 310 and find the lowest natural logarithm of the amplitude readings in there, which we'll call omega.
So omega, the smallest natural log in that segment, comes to -0.790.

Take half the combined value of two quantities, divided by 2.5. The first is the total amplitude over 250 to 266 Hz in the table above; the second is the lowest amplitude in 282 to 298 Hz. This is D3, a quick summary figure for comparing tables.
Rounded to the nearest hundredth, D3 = 1.03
